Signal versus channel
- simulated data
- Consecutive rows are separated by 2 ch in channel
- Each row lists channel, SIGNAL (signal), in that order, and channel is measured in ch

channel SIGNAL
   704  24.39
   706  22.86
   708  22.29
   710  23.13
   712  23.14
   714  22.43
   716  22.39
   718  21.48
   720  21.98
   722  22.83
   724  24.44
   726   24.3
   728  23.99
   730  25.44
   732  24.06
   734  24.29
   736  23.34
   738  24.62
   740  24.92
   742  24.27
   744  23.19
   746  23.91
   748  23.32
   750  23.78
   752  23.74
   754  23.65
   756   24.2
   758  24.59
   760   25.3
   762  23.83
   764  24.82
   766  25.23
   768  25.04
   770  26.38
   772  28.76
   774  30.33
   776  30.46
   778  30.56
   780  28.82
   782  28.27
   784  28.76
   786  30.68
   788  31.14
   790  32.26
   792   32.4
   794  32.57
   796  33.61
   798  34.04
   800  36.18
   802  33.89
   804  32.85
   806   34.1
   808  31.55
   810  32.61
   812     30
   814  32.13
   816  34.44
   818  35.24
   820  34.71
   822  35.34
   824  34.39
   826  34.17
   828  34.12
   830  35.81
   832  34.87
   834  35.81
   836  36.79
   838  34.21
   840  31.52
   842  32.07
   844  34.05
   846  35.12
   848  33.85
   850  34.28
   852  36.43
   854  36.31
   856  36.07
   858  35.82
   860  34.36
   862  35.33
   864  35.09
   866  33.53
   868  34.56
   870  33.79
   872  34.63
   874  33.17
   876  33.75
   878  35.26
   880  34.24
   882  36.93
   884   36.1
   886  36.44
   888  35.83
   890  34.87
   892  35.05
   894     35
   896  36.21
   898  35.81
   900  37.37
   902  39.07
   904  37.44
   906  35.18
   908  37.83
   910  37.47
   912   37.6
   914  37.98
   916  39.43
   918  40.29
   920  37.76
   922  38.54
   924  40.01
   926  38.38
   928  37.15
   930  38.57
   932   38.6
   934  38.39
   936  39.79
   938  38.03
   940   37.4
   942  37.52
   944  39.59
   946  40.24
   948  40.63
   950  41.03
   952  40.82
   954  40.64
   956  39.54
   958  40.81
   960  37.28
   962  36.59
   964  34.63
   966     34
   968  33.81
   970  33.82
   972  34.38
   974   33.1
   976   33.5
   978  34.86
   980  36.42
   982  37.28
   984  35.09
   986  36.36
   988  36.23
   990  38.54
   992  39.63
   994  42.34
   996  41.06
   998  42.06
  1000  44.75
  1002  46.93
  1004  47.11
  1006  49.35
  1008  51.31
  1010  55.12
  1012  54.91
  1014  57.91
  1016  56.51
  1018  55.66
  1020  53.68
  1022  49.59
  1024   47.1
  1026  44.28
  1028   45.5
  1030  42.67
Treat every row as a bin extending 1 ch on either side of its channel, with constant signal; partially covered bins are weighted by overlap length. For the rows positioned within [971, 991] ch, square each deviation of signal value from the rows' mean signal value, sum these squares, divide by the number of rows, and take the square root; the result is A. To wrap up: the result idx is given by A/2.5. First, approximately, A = 1.6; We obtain 0.65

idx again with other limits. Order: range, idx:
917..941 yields 0.38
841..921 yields 0.71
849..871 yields 0.39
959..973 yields 0.52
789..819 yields 0.60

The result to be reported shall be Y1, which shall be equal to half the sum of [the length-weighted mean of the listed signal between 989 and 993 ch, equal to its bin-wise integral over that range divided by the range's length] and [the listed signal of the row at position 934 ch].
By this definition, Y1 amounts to 39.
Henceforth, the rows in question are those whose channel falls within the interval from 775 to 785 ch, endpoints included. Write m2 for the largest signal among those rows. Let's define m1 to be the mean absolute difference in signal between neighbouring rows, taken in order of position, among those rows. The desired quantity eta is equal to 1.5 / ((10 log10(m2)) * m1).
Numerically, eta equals 0.140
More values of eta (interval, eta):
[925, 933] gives 0.106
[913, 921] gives 0.058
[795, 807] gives 0.067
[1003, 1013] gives 0.042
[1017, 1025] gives 0.030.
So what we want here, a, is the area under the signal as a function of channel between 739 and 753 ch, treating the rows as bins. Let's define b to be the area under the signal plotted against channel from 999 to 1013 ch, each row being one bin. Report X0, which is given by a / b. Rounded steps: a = 334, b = 699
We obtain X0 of 0.5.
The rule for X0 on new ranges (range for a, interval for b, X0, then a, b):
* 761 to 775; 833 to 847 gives 0.8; 369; 479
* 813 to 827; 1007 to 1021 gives 0.6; 481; 770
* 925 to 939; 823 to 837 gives 1.1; 538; 492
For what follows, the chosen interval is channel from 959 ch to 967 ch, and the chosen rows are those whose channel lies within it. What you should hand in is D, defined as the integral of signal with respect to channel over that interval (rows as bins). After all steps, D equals 285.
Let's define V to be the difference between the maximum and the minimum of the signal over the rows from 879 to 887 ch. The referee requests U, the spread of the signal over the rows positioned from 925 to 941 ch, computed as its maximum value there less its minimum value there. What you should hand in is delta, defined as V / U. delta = 1.0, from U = 2.6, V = 2.7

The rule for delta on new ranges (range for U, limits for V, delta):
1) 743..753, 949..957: 2.1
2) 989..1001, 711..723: 0.3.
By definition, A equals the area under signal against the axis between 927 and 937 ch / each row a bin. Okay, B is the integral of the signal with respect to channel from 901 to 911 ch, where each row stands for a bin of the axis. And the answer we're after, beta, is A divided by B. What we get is 1.03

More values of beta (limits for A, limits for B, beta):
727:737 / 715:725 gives 1.07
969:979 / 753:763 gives 1.40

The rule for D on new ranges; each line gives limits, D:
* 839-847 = 266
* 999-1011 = 589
